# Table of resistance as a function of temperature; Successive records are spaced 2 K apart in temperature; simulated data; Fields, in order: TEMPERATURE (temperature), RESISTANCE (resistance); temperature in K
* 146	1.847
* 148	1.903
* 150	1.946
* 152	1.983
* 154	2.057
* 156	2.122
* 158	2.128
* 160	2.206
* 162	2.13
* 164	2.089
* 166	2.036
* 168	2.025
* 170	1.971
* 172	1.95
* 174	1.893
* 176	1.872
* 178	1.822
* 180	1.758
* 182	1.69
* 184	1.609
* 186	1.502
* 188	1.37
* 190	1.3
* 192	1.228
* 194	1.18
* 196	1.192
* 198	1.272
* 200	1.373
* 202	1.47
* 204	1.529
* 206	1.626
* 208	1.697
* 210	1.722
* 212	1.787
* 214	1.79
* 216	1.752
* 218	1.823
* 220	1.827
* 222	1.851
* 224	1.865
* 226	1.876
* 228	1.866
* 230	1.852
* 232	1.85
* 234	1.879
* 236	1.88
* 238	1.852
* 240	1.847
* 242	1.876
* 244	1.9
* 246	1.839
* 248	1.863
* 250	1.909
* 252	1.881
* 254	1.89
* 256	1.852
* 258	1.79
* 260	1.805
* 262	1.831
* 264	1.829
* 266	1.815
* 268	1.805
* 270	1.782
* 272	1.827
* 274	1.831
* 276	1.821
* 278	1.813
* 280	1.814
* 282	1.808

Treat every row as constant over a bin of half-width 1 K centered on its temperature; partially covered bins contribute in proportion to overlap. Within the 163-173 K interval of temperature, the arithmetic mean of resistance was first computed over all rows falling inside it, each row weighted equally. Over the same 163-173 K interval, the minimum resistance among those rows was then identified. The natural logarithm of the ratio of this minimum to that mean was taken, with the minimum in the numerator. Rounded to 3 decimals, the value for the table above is -0.032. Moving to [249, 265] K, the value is -0.032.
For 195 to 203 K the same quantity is -0.107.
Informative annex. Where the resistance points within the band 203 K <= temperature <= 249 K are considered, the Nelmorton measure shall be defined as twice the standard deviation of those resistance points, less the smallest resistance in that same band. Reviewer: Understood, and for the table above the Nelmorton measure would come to -1.35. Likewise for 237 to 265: -1.72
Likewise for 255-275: -1.74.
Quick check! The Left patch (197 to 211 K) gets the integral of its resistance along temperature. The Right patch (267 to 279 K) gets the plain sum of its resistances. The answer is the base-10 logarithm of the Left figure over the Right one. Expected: 0.29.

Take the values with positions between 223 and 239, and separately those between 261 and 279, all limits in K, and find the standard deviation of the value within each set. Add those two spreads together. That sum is 0.03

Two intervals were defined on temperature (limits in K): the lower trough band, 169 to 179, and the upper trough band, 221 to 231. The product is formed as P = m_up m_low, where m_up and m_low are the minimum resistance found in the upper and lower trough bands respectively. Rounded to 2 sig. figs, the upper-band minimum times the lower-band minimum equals 3.4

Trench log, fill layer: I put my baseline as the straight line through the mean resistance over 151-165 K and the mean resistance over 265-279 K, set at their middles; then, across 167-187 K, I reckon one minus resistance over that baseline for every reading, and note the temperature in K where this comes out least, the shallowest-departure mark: 168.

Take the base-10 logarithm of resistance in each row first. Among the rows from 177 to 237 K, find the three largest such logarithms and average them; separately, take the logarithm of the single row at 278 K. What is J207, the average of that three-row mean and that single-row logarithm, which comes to 0.266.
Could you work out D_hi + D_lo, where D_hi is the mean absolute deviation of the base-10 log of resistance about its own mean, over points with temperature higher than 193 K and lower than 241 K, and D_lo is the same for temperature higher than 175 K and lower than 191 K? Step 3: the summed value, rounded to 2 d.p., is 0.10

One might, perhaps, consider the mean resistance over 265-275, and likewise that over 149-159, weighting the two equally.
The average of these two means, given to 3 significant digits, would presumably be 1.93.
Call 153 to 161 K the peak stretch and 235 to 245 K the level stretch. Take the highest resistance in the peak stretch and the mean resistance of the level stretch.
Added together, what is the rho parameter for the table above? 4.08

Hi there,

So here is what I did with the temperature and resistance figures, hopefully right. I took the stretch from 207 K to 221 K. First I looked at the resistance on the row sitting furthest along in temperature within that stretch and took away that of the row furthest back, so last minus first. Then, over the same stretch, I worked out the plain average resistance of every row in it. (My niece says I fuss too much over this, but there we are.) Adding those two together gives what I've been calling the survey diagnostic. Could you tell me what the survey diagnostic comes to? 1.90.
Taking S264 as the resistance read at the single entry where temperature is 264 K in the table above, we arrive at 1.829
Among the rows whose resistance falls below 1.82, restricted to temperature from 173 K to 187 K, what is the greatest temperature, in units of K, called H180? 186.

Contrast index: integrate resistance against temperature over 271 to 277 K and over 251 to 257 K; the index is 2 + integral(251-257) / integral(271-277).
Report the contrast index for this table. 3.03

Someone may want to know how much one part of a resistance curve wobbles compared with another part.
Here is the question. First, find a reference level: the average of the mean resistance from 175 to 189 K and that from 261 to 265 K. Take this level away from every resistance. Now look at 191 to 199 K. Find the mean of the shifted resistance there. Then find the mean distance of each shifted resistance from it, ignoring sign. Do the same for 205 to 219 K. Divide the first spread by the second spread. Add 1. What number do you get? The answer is 1.6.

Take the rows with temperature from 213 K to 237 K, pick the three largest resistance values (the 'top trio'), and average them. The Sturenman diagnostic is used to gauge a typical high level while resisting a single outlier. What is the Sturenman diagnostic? 1.88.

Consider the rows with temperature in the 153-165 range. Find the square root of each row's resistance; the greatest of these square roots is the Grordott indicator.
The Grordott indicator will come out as 1.49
